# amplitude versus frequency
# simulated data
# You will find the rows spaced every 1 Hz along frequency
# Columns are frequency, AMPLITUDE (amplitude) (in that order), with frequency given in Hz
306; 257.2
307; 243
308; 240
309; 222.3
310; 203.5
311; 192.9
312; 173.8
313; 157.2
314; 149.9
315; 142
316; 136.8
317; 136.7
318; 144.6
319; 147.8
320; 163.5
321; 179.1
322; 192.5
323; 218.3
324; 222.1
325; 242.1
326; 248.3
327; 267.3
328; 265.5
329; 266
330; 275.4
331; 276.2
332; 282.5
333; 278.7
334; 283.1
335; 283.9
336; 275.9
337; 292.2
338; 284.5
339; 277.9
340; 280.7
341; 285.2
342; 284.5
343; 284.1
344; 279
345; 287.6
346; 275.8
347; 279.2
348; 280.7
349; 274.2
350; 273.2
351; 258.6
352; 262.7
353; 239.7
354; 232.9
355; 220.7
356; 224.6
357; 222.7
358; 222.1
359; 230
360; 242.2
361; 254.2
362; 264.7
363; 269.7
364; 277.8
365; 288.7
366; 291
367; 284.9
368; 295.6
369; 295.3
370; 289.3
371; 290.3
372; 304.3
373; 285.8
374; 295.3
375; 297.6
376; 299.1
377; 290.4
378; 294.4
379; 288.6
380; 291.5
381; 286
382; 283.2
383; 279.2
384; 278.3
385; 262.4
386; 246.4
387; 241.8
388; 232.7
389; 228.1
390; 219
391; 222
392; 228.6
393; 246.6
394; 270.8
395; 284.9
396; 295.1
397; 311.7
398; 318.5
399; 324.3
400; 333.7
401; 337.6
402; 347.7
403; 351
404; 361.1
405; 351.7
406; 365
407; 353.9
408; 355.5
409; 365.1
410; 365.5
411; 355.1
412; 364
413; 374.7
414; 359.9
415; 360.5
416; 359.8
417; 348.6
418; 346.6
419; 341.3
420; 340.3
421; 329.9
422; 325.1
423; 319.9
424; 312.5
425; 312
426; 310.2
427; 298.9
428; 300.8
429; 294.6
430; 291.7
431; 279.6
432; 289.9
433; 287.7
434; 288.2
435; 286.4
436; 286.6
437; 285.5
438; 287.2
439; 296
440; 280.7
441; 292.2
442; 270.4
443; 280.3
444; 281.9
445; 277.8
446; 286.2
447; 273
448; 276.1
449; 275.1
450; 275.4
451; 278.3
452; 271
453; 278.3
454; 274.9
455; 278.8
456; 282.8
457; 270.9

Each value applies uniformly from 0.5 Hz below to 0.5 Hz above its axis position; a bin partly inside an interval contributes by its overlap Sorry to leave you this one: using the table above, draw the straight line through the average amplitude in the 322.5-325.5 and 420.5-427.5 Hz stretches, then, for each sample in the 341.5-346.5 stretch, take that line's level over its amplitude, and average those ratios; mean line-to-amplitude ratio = 0.87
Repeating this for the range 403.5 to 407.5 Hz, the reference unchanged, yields 0.84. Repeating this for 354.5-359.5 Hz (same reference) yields 1.15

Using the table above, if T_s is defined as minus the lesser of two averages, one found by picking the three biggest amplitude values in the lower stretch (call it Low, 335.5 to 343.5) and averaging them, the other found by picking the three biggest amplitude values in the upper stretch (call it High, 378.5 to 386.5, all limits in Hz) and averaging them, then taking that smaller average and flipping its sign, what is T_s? -287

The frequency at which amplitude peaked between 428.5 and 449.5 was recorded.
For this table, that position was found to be 439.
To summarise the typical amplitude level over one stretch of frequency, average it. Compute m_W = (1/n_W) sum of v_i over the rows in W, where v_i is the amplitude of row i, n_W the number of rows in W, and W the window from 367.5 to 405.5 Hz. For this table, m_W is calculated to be 288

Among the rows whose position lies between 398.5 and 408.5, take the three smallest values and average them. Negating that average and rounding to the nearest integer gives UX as -332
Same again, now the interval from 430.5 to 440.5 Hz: -282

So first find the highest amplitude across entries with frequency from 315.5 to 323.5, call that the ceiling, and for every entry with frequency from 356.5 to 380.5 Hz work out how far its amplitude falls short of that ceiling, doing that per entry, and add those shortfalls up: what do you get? -1426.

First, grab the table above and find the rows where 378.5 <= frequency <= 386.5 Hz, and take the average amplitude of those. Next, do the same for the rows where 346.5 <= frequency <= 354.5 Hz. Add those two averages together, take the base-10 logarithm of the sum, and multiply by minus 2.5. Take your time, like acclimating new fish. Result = -6.83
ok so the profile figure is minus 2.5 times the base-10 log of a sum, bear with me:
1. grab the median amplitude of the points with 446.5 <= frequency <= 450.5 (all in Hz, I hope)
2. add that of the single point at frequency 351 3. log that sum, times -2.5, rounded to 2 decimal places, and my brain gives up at -6.82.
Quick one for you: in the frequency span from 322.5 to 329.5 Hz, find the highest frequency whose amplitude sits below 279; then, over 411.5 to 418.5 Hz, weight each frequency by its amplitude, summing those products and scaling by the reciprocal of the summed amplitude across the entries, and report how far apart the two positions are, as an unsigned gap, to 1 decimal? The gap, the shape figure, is 86.0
